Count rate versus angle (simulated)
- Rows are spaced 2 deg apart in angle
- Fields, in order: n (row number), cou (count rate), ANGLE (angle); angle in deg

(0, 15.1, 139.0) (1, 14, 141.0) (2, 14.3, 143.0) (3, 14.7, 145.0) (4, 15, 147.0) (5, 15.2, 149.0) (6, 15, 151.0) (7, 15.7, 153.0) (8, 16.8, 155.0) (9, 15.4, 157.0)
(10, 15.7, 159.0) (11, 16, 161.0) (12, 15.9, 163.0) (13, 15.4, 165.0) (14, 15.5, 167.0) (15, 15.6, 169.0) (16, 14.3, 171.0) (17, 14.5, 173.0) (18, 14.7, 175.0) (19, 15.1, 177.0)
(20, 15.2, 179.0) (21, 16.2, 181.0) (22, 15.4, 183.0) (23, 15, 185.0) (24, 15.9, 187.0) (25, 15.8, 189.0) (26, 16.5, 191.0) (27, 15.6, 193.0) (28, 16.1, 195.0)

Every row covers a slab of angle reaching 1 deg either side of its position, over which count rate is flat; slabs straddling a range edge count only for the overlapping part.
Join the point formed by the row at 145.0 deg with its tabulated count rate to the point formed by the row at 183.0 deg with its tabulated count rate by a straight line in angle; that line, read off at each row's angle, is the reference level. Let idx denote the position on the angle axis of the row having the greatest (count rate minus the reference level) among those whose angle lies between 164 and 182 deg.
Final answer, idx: 181.0 deg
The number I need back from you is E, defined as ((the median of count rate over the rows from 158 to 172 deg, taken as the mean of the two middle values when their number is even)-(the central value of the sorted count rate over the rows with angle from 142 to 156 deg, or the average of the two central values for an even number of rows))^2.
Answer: 0.36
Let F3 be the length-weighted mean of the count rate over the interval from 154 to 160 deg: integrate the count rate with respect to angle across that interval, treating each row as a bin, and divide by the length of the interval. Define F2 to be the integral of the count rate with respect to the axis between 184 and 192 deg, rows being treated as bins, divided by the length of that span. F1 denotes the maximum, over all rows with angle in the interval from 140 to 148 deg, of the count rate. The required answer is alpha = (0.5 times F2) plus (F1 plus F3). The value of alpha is 38.9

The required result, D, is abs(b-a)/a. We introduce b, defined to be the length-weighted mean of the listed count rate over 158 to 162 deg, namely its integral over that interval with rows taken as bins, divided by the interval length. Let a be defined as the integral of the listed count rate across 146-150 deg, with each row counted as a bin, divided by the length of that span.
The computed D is 0.050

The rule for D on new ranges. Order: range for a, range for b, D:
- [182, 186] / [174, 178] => 0.020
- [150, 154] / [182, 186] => 0.010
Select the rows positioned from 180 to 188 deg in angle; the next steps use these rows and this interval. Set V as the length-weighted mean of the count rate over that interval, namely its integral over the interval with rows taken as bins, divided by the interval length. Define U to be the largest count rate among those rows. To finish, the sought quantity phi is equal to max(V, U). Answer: 16.2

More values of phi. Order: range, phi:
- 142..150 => 15.2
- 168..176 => 15.6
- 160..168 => 16.0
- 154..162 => 16.8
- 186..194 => 16.5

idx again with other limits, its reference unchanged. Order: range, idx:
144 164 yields 155.0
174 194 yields 191.0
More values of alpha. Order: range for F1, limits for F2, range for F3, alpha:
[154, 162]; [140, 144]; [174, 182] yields 39.2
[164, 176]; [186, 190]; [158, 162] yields 39.4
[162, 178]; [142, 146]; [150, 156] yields 39.0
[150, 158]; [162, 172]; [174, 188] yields 39.8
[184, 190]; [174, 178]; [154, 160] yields 39.3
